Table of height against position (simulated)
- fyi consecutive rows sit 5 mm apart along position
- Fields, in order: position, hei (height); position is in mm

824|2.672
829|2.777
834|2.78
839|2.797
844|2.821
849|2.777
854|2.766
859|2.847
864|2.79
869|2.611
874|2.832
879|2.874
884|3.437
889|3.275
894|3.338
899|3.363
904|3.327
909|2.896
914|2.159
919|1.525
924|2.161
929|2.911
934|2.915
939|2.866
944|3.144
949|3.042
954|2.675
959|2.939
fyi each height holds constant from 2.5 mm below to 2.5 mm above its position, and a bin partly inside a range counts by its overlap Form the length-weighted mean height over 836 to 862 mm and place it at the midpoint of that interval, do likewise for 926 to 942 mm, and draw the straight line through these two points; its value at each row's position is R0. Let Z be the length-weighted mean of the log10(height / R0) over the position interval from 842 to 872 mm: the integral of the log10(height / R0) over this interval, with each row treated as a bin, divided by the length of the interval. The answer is -0.01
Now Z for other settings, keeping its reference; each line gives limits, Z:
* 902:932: -0.07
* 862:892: 0.02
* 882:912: 0.06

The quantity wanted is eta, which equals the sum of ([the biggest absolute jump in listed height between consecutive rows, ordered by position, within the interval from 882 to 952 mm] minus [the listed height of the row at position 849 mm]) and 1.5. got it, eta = -0.53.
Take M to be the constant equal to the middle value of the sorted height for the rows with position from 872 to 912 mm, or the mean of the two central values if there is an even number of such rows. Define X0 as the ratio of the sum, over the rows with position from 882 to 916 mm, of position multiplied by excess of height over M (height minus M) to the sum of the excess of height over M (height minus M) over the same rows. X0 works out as 916.5 mm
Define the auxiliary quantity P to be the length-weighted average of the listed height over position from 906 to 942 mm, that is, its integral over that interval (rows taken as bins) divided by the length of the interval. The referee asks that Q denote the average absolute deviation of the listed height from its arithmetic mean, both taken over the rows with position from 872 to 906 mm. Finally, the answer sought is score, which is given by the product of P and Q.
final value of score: 0.5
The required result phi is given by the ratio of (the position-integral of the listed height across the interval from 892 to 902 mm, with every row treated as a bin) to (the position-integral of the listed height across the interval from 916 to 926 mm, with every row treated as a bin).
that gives 1.82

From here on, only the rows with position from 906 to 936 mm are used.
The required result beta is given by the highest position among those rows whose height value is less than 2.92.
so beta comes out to 934 mm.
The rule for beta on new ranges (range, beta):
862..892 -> 879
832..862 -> 859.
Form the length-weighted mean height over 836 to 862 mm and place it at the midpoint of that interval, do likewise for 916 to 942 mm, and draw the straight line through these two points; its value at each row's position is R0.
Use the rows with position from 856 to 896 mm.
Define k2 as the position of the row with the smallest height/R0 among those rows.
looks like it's 869 mm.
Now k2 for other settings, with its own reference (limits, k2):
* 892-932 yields 919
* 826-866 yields 829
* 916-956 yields 919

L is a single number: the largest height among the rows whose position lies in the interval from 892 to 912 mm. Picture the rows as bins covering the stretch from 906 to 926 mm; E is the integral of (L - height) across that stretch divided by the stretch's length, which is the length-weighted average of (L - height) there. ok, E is 1.15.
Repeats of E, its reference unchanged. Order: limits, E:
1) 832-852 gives 0.57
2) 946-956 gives 0.48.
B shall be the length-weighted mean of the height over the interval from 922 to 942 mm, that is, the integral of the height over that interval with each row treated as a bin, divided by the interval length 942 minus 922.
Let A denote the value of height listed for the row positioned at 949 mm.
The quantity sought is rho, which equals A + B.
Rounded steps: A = 3.042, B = 2.74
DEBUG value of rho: 5.78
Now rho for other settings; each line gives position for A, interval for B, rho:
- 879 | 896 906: 6.22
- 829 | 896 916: 5.74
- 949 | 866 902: 6.15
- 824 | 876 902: 5.92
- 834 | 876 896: 6.00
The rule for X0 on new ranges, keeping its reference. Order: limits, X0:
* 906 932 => 919.0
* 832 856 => 844.1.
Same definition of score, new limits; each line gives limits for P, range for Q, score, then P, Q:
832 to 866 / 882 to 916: 0.9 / 2.8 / 0.3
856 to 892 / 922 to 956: 0.7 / 3.0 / 0.2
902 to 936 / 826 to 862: 0.1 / 2.5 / 0.0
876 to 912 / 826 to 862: 0.1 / 3.2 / 0.0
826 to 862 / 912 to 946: 1.4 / 2.8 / 0.5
